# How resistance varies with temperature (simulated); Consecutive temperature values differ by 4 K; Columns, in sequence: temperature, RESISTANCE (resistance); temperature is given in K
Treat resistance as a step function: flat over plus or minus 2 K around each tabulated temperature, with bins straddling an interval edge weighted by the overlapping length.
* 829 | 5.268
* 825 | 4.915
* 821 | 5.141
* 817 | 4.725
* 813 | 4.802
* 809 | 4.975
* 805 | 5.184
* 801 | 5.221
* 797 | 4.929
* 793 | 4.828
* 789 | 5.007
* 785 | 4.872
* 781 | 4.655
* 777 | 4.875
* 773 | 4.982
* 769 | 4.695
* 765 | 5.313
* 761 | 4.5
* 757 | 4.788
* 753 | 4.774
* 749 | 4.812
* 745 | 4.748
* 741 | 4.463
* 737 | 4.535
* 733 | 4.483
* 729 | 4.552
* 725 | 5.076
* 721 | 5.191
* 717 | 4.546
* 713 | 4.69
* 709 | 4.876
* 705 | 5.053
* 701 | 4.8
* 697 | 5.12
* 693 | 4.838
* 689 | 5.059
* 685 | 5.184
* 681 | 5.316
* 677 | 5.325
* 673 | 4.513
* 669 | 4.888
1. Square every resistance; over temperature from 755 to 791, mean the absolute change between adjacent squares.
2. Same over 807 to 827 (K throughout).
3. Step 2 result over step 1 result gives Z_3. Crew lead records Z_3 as 0.67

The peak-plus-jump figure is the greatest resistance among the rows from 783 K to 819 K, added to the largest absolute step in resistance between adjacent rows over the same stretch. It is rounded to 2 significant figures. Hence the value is 5.5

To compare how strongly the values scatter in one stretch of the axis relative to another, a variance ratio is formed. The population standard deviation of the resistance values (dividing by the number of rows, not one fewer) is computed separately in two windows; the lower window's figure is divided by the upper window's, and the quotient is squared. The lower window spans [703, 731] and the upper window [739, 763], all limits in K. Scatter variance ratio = 2.9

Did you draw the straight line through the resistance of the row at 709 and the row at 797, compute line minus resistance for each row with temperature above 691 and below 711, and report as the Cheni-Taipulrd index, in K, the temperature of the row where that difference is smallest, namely 697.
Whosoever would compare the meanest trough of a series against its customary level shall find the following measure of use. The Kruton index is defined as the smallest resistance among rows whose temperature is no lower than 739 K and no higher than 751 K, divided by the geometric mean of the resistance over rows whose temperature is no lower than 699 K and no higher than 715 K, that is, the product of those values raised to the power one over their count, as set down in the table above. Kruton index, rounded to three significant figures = 0.920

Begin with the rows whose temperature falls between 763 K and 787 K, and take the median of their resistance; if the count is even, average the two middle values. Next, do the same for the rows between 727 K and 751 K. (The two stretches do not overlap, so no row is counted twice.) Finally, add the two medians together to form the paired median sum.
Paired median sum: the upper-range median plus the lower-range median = 9.42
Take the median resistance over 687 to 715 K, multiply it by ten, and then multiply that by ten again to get 488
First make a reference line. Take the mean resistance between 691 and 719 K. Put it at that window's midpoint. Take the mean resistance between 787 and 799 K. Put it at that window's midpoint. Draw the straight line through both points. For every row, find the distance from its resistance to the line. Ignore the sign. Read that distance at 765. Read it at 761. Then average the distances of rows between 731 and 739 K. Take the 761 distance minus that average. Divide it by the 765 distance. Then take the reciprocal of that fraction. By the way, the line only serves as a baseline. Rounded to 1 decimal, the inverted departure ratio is 13.3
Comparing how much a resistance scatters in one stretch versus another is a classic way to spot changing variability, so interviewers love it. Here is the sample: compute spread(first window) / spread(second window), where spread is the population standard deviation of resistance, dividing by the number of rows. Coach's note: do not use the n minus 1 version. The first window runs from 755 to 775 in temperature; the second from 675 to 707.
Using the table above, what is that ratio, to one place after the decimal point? 1.5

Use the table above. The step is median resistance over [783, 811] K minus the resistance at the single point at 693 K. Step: 0.14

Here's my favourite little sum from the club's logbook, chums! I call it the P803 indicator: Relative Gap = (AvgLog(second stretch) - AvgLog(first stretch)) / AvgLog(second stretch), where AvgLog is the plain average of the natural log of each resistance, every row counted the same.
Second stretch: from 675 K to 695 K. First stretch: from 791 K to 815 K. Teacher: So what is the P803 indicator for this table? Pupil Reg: 0.019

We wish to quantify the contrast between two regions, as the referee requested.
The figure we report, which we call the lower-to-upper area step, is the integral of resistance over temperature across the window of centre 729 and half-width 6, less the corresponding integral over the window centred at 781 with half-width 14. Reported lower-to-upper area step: -79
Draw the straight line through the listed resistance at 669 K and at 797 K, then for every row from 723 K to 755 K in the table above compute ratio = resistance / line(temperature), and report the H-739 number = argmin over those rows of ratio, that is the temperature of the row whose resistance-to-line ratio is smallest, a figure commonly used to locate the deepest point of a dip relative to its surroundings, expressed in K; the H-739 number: 741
